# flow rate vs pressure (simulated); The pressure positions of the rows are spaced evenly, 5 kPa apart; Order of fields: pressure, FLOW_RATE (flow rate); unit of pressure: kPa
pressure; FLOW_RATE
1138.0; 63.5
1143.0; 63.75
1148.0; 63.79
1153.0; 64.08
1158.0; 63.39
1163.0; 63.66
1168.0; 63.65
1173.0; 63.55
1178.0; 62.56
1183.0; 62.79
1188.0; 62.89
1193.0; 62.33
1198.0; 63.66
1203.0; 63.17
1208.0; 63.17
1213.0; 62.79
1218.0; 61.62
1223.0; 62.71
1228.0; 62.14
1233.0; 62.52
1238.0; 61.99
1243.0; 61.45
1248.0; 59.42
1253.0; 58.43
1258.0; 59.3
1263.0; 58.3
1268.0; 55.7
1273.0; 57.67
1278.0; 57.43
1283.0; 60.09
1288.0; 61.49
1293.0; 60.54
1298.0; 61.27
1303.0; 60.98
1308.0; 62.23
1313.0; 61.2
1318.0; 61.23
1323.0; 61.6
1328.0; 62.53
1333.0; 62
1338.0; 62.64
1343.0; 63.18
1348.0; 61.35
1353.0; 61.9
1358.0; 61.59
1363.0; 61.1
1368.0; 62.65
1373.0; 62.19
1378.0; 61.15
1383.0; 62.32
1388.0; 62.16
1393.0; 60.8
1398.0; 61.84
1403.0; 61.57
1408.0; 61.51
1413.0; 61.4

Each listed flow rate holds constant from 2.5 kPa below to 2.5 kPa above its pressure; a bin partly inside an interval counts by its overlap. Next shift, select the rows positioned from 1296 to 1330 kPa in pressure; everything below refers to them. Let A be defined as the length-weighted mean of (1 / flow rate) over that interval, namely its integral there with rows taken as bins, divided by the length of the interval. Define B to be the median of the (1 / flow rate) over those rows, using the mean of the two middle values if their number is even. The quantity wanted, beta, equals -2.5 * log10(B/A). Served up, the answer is -0.005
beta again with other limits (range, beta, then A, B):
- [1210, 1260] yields 0.010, 0.0163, 0.0162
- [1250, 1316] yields 0.010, 0.0168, 0.0166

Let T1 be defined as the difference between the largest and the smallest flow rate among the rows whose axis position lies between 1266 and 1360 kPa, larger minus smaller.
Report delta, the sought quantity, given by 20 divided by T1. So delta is 3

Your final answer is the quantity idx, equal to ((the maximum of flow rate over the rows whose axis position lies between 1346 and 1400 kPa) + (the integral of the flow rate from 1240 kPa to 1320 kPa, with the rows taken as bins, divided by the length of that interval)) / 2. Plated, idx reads 61.23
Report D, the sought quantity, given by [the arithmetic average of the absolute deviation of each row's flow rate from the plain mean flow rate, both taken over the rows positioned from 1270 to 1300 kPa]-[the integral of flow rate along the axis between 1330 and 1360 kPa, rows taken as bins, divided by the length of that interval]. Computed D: -60.7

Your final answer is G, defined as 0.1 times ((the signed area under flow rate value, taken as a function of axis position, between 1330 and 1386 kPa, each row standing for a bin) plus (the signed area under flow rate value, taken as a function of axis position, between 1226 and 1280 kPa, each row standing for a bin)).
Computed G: 668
